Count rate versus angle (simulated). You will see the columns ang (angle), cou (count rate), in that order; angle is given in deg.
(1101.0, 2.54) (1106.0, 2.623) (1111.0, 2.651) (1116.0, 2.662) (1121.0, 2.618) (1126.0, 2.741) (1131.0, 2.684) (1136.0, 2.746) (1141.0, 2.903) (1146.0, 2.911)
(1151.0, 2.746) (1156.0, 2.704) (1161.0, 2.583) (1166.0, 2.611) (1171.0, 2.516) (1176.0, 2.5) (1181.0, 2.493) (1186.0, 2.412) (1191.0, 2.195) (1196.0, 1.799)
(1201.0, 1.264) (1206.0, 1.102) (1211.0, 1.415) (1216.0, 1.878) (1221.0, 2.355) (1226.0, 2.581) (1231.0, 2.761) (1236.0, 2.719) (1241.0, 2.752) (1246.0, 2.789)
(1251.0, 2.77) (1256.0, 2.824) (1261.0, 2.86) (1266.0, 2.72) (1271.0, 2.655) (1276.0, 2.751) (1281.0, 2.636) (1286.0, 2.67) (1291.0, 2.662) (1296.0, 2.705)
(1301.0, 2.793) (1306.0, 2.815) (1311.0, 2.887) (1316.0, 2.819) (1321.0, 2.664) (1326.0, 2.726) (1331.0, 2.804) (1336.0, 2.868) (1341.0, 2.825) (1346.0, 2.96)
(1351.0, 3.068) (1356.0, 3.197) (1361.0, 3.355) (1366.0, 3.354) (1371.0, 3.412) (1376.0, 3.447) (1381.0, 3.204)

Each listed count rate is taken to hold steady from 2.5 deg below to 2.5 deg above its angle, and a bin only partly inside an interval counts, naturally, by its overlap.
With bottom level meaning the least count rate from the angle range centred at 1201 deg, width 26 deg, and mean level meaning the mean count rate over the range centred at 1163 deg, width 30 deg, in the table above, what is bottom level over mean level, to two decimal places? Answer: 0.42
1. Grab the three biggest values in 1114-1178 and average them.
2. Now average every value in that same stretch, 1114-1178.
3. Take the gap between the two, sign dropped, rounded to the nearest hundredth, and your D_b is 0.17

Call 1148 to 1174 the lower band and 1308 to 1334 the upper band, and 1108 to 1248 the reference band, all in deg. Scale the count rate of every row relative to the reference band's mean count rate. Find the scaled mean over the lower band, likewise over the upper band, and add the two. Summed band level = 2.23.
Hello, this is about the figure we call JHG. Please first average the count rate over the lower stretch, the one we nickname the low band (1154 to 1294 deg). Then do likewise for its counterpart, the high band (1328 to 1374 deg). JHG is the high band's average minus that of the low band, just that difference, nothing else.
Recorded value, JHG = 0.7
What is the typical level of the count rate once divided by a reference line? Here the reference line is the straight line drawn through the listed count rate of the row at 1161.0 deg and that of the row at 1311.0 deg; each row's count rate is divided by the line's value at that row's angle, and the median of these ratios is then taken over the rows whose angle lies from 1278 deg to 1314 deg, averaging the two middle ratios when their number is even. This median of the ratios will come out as 0.95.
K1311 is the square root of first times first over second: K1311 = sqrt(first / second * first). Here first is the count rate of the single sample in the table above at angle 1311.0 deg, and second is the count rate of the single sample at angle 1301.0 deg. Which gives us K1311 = 1.73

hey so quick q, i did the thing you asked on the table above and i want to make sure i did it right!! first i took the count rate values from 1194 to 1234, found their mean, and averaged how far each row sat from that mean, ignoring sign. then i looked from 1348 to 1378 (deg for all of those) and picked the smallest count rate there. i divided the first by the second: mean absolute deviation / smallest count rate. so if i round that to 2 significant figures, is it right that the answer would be 0.16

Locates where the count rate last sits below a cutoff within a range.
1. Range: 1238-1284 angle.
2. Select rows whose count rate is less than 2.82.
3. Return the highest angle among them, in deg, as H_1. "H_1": 1281.0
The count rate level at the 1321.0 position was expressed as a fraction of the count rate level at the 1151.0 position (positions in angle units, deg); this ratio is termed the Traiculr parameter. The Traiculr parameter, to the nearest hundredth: 0.97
